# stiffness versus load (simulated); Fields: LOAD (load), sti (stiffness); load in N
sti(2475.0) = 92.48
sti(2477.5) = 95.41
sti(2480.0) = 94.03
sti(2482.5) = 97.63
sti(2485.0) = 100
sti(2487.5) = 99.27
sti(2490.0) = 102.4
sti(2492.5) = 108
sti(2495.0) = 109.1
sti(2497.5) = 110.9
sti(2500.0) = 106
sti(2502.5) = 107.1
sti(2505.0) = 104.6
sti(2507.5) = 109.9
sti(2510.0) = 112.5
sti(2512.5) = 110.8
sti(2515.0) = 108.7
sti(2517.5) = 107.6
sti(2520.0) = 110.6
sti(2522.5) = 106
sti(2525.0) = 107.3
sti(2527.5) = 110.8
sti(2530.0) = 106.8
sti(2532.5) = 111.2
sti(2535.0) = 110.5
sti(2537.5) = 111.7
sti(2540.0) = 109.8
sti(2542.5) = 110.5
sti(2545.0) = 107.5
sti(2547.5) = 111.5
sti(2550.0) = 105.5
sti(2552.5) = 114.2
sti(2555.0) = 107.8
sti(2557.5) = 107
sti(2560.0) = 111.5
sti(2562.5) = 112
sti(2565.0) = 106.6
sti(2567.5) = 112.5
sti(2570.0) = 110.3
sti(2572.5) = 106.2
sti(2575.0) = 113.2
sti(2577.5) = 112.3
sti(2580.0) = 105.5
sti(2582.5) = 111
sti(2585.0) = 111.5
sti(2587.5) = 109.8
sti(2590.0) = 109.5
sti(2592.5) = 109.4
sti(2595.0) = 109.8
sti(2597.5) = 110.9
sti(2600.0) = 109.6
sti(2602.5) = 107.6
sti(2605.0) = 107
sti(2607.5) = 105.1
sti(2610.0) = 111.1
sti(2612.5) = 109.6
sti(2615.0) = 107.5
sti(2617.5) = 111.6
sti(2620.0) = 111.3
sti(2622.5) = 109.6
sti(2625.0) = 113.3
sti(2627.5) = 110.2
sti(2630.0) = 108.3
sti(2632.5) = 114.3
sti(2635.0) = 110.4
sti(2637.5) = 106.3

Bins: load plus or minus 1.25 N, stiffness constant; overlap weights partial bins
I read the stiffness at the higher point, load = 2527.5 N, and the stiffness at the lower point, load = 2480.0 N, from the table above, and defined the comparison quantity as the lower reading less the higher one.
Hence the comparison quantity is -17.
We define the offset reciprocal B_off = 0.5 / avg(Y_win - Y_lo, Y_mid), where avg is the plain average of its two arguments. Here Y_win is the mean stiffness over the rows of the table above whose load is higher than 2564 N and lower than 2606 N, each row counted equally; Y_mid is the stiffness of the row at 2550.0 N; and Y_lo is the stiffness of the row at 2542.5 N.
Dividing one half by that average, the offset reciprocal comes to 0.0096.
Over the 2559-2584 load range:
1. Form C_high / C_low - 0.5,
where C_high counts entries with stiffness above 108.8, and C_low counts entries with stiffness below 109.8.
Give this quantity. 1.8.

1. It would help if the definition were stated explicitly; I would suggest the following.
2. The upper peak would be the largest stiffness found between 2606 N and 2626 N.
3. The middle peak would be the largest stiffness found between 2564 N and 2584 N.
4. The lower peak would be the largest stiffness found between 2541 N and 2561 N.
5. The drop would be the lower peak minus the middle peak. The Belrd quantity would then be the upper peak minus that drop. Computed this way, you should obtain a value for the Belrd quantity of 112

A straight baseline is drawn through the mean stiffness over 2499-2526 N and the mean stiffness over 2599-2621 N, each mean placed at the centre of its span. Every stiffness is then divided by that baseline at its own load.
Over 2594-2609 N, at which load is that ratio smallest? 2607.5 N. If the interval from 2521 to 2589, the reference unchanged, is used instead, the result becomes 2580.0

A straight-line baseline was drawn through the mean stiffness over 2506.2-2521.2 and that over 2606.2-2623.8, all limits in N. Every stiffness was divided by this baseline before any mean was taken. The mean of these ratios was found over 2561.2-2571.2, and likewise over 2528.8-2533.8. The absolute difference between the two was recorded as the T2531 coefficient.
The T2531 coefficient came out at 0.014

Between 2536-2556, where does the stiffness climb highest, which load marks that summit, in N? 2552.5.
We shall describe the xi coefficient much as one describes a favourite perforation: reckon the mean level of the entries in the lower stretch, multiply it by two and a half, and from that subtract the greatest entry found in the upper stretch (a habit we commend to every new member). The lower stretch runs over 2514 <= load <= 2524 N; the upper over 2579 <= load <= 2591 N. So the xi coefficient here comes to 159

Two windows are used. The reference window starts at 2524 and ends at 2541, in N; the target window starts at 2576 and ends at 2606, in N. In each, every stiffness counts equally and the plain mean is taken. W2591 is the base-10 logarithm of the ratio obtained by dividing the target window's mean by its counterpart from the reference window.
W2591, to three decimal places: -0.001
